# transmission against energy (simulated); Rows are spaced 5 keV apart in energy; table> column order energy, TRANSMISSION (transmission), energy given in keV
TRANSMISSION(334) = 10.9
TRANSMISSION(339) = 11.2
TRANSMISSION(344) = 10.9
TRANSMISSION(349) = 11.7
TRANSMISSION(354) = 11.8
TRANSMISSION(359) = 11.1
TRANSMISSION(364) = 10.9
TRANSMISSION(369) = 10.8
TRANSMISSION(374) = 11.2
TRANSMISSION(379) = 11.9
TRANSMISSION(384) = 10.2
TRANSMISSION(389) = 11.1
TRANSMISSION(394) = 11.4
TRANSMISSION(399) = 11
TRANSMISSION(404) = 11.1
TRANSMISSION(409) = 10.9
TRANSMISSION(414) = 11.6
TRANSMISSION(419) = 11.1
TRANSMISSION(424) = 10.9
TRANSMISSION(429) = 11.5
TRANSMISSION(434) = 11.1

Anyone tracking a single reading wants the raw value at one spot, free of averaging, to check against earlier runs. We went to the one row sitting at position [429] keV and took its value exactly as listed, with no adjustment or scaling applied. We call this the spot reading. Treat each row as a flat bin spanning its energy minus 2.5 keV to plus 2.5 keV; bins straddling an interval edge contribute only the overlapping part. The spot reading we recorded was 11.5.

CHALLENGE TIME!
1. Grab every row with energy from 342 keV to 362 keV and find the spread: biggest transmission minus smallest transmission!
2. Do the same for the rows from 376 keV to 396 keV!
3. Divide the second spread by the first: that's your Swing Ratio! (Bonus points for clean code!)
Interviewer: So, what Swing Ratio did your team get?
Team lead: 1.9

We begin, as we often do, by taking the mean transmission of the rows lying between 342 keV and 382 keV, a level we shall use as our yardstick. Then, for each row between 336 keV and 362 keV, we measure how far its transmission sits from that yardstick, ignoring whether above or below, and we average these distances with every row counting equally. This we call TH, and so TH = 0.32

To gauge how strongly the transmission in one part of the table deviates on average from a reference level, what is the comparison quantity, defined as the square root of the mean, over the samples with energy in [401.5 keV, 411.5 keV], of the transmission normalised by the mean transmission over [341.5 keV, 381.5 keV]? 0.987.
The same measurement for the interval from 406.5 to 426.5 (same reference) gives 0.993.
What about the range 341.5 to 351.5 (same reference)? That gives 1.001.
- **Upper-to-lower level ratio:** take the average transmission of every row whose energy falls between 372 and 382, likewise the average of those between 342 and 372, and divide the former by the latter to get 1.03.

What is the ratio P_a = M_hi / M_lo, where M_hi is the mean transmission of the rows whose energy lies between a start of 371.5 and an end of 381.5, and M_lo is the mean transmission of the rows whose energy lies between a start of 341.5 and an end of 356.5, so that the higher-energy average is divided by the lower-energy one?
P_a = 1.01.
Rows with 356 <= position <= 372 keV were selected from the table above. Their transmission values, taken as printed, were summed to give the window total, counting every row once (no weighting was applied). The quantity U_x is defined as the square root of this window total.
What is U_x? 5.73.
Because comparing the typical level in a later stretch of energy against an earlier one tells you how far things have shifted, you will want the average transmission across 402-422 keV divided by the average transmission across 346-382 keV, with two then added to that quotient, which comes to 2.99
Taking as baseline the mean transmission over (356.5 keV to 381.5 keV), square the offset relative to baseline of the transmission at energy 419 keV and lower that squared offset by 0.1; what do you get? -0.094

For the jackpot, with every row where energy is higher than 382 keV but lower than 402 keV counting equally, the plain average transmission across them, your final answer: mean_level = 10.9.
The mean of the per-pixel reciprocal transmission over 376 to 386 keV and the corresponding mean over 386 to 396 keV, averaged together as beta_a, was 0.0900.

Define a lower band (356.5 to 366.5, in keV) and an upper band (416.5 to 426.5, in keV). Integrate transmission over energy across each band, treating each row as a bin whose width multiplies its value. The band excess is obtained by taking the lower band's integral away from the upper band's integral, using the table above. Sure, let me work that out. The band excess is 0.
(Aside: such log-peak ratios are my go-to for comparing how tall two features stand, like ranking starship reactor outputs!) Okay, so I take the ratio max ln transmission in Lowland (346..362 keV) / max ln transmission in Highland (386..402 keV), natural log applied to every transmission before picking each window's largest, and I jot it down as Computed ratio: 1.01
